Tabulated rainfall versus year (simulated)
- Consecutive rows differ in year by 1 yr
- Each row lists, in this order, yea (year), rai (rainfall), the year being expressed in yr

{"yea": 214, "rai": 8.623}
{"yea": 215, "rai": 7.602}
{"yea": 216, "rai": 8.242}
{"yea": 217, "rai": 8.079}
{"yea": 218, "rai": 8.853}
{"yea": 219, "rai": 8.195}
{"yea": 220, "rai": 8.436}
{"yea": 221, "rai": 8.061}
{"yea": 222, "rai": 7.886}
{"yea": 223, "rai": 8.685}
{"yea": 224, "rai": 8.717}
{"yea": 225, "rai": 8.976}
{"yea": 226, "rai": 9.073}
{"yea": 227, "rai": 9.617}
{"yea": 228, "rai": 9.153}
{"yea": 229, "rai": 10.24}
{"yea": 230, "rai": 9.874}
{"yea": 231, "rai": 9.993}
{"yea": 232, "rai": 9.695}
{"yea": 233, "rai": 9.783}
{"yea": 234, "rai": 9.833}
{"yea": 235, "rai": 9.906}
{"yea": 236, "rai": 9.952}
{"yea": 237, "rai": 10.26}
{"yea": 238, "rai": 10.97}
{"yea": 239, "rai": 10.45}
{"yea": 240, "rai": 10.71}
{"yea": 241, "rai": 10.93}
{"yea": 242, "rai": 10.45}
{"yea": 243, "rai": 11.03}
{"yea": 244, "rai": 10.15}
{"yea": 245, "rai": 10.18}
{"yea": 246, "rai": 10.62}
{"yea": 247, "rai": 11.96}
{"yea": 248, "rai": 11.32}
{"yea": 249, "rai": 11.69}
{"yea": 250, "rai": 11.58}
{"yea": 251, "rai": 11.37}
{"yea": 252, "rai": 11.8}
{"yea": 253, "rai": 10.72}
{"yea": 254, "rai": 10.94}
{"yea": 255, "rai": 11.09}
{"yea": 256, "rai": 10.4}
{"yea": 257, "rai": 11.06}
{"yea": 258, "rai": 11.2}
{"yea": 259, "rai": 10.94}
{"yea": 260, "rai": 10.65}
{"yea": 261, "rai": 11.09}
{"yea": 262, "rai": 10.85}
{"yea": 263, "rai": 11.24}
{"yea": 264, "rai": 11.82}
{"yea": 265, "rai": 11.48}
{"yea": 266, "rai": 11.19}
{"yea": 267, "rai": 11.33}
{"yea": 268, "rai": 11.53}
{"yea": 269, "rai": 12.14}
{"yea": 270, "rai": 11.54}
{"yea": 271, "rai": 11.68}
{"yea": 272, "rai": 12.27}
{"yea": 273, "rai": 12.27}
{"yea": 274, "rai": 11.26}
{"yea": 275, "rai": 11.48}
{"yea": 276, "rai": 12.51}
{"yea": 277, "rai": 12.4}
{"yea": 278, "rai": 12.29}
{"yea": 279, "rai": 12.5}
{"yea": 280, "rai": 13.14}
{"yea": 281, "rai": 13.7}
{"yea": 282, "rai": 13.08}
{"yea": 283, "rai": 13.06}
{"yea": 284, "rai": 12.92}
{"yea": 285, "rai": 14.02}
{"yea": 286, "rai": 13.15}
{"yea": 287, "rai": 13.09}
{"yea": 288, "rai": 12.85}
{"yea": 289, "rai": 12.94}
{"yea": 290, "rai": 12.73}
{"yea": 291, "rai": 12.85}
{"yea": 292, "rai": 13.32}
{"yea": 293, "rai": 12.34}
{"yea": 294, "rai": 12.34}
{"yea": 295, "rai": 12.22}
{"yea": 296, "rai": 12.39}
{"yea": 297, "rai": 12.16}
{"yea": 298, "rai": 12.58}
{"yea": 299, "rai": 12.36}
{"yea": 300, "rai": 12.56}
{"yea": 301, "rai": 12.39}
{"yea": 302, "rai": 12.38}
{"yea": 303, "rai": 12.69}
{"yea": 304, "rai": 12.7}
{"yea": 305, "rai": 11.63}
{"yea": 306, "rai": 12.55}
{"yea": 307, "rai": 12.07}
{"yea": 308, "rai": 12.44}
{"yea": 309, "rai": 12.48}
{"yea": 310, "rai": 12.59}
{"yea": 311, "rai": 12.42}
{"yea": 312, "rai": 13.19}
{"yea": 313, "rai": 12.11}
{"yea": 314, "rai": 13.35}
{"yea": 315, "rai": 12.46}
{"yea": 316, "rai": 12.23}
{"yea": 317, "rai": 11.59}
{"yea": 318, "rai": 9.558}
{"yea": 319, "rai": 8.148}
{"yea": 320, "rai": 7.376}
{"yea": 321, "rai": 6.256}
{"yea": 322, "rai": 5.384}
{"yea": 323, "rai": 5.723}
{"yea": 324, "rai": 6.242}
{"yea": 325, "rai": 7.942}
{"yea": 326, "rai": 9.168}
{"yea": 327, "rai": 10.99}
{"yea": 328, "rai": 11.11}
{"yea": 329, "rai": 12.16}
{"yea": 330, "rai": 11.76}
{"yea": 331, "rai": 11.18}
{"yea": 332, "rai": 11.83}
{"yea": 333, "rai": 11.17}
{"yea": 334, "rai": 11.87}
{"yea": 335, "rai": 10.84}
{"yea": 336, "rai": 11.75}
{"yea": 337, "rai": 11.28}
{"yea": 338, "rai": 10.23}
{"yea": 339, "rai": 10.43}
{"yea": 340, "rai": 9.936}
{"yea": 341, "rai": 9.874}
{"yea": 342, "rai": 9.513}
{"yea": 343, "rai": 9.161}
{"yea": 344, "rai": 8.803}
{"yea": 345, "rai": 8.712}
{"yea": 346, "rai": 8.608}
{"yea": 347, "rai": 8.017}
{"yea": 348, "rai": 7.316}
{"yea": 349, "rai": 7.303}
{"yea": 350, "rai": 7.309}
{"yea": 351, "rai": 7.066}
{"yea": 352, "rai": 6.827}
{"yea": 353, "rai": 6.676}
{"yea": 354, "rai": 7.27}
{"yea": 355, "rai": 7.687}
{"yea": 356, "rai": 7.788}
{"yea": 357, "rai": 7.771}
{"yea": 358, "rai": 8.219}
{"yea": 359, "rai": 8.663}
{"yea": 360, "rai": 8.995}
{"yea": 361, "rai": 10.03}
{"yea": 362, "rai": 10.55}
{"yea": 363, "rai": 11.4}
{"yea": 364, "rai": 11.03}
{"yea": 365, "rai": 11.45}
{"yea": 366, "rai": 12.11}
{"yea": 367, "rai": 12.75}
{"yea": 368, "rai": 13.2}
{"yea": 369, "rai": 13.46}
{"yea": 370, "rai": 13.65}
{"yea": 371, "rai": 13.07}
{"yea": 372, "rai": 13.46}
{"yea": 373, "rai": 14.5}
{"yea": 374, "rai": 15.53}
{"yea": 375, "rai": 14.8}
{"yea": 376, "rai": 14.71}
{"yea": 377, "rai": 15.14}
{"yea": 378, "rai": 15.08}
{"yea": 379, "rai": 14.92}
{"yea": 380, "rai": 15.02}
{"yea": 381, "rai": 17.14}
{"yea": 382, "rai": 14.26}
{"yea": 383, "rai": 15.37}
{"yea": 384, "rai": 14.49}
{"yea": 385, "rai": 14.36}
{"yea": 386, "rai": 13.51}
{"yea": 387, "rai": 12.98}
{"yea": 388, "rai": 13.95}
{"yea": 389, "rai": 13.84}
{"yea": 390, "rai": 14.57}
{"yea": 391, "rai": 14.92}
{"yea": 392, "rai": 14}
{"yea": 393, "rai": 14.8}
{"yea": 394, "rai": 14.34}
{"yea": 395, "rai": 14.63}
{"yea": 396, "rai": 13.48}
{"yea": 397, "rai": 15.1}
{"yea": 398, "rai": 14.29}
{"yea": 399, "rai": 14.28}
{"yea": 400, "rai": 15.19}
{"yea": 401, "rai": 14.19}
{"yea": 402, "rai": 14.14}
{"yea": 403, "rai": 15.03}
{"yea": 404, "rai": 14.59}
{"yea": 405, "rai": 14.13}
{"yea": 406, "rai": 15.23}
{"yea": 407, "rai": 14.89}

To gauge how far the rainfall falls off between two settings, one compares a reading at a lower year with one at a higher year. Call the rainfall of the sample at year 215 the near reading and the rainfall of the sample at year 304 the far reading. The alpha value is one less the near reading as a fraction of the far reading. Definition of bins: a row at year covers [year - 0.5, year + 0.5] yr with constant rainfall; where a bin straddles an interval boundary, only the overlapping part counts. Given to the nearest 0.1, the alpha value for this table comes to 0.4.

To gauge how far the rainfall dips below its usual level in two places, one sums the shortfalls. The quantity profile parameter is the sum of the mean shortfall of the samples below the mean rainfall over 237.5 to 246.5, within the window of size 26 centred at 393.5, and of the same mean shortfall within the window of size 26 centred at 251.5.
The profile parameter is -4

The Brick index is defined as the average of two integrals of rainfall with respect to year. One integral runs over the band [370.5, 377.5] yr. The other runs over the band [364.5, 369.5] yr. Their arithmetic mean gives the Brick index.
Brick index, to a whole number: 82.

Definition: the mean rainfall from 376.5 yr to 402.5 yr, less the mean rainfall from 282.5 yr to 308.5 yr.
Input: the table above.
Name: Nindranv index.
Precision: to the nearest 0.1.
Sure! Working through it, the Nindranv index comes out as 1.9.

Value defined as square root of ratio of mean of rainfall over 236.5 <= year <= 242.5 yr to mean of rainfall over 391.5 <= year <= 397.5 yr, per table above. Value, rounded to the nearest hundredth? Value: 0.86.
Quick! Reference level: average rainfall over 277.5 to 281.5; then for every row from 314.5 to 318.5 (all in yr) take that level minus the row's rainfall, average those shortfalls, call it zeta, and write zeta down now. 1.4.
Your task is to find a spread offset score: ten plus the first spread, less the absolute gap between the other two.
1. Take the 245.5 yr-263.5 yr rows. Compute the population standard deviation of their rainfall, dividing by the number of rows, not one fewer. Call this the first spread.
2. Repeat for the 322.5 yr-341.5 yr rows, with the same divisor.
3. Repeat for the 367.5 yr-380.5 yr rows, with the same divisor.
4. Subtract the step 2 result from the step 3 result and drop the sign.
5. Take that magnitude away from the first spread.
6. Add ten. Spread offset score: 9.44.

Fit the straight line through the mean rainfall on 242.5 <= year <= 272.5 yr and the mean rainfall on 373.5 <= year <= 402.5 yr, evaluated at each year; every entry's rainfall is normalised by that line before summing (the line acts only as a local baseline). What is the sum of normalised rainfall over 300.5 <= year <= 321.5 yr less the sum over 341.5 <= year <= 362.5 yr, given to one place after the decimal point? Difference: 6.7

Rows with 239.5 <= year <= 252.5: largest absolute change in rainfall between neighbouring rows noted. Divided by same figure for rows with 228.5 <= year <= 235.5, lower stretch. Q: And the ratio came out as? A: 3.7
